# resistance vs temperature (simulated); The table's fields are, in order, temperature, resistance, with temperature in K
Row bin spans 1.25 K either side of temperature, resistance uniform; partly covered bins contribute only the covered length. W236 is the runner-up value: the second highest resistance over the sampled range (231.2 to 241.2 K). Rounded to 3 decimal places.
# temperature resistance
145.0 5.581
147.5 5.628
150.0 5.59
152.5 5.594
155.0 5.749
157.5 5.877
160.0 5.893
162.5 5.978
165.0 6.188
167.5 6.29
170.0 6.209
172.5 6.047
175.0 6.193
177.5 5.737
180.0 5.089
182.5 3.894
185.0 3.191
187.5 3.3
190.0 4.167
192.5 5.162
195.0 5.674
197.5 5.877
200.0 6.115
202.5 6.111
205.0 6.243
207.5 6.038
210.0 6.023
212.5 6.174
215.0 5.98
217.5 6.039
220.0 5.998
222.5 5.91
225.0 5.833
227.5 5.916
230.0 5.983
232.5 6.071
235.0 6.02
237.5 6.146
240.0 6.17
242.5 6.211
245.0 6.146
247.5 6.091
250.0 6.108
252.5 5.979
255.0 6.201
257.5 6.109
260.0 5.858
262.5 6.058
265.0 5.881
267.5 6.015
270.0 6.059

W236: 6.146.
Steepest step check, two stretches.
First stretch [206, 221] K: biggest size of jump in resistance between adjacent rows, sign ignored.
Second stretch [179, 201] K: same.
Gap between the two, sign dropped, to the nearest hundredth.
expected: 1.00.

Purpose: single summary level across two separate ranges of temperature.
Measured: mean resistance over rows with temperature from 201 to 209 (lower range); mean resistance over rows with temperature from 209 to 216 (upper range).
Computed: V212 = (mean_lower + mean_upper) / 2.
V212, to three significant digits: 6.09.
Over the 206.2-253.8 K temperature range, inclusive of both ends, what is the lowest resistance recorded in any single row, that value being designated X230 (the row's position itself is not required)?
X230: 5.833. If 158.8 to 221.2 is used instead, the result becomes 3.191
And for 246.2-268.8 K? 5.858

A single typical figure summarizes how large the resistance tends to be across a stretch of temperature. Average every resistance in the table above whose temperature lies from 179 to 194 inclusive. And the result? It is 4.1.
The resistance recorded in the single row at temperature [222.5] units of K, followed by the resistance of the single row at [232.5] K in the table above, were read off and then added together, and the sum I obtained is 12.0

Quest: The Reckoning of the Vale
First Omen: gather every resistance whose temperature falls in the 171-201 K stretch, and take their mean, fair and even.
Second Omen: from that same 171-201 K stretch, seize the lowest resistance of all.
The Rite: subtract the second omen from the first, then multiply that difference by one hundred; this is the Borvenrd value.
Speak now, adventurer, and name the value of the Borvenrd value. 185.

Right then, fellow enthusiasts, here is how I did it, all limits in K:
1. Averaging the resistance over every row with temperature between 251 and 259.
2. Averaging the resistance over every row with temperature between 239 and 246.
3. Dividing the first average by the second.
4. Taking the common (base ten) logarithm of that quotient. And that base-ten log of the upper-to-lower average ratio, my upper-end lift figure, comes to -0.006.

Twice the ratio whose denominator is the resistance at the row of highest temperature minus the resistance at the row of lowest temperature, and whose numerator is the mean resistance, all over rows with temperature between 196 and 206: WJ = 33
